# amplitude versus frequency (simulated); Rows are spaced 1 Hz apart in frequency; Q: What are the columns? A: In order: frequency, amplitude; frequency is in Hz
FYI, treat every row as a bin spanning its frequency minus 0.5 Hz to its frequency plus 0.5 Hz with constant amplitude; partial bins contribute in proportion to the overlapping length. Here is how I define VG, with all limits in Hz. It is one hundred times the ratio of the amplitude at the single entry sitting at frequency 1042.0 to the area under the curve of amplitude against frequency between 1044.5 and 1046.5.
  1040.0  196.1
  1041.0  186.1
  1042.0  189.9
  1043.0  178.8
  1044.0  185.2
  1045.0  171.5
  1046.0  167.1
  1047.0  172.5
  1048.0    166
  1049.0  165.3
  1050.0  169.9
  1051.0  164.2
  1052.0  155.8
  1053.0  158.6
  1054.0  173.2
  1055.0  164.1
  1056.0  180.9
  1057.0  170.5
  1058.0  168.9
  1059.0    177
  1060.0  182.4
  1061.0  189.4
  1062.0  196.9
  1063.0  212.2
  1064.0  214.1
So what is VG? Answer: 56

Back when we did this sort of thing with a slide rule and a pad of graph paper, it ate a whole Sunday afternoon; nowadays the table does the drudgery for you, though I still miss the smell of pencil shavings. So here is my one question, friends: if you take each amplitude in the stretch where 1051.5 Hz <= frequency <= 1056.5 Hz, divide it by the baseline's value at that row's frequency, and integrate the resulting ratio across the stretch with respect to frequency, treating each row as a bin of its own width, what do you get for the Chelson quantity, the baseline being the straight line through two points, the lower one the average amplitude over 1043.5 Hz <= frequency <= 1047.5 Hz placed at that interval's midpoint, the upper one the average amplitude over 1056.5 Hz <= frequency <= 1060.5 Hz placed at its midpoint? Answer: 4.8 Hz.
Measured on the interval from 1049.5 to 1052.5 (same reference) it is 2.8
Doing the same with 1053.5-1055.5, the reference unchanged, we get 1.9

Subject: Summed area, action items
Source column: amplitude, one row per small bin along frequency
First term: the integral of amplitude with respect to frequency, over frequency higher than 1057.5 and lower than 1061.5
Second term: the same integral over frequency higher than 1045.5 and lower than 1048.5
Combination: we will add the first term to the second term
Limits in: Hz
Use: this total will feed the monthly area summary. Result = 1223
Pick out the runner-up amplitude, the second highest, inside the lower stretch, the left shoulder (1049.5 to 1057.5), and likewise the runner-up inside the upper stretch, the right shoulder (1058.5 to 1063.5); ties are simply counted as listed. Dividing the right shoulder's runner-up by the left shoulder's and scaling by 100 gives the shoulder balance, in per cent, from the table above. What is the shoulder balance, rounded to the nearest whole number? 114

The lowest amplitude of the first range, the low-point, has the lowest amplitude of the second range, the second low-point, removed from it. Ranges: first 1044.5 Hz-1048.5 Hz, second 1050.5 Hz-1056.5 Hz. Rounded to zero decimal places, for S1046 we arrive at 10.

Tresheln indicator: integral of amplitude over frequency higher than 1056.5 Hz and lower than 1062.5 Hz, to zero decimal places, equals 1085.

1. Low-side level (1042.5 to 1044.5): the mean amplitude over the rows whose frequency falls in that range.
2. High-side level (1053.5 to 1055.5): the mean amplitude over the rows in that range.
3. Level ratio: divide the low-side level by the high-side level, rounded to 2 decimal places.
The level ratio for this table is 1.08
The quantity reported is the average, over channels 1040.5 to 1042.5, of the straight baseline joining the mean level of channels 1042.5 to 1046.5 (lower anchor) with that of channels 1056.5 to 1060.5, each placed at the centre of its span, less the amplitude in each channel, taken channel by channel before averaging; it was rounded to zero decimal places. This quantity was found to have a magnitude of -12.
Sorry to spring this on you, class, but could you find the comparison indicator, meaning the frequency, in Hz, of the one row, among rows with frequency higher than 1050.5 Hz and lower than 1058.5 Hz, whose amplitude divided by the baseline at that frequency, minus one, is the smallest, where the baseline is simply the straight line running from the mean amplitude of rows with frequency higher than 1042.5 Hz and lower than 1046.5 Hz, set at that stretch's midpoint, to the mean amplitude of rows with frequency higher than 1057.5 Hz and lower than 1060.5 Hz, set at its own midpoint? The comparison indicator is 1052.0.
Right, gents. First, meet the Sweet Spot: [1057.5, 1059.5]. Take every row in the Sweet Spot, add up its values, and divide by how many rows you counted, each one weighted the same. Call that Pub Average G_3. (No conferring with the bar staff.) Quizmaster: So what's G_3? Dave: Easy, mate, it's 173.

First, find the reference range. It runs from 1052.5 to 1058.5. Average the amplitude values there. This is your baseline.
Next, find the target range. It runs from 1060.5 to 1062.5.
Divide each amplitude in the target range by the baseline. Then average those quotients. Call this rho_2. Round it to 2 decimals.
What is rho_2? 1.14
